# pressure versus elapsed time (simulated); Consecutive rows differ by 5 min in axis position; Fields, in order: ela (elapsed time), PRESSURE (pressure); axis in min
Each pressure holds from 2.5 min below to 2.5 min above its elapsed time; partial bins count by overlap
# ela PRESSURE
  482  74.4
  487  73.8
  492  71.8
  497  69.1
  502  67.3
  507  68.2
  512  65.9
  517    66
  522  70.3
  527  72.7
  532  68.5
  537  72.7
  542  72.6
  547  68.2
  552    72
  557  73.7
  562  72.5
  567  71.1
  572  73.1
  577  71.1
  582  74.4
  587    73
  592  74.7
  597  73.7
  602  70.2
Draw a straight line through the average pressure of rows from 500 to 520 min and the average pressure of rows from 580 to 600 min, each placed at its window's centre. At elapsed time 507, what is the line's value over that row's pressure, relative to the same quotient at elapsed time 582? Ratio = 0.99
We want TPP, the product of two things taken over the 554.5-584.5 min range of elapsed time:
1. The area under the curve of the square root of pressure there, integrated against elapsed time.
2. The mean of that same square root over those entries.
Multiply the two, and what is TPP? 2179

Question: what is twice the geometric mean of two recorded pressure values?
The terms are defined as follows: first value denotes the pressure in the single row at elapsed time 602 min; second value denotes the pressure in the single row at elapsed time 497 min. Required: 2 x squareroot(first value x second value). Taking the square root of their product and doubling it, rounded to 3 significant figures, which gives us 139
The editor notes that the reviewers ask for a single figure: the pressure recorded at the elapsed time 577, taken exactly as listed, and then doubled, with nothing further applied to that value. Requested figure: 142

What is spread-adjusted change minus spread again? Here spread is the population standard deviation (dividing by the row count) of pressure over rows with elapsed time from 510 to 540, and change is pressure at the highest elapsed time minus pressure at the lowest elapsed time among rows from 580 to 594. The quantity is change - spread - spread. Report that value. -5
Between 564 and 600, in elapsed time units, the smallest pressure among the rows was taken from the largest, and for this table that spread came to 3.6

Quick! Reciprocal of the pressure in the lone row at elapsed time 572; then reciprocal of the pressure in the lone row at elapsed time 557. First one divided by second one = 1.01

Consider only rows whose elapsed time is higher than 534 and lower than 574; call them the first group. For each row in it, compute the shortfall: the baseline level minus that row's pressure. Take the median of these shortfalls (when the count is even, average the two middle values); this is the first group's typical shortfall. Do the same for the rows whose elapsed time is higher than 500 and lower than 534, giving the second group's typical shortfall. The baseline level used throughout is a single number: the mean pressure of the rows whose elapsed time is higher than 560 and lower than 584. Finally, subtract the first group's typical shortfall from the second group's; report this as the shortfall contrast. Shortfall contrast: 4.35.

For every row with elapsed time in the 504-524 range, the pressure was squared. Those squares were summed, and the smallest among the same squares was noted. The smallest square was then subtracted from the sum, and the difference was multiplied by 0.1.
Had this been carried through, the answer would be 1395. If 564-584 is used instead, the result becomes 1593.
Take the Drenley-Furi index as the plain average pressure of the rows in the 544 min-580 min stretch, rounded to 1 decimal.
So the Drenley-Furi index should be 71.7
